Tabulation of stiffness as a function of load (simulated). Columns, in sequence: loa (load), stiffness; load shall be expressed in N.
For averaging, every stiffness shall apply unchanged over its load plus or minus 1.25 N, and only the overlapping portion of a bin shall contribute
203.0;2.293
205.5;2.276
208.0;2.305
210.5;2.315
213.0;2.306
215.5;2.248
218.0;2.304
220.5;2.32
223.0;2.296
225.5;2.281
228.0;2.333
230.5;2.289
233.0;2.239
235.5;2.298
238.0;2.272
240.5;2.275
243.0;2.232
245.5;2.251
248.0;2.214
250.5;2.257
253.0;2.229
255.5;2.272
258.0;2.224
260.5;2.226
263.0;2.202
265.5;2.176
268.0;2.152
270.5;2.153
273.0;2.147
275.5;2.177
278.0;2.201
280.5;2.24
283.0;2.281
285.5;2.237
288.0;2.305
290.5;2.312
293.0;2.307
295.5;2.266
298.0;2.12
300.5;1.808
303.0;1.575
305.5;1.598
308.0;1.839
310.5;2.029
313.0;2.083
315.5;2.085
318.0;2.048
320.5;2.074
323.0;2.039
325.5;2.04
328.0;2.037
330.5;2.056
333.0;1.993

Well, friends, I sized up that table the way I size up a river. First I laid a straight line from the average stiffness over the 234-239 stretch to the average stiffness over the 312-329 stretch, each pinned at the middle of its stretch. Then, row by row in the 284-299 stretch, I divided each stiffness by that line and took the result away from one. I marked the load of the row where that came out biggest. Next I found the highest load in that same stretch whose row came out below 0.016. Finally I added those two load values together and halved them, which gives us 298.0 N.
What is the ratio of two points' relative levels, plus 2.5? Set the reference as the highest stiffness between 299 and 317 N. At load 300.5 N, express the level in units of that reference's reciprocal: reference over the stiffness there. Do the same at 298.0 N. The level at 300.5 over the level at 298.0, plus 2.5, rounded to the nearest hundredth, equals 3.67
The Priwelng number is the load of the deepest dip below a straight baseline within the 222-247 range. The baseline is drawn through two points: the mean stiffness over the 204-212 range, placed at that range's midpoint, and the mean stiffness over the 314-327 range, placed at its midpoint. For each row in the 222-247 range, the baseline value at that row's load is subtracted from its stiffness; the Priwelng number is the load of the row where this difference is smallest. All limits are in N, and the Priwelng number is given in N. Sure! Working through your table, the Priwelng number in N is 233.0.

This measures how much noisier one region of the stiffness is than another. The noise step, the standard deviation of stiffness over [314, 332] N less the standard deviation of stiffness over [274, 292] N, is -0.03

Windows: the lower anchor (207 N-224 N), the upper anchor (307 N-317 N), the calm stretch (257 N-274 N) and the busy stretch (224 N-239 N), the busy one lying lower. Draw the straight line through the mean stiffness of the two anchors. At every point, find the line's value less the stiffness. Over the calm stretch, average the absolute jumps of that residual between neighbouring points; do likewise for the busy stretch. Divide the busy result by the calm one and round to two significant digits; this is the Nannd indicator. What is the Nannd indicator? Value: 3.8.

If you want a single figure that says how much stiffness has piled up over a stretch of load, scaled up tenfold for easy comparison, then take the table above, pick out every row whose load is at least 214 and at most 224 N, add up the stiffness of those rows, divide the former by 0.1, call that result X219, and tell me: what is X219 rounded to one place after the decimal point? 91.7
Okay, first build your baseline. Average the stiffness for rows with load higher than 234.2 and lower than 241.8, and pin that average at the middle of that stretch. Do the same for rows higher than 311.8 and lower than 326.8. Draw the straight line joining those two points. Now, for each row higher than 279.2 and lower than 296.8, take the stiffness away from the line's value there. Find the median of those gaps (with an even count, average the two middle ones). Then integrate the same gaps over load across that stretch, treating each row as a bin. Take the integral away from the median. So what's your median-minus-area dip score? 2.2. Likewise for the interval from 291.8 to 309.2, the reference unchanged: -2.9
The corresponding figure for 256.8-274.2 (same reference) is -0.4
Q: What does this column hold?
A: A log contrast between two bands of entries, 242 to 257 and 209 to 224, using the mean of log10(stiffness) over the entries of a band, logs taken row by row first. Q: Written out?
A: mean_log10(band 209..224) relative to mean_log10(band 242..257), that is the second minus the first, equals 0.011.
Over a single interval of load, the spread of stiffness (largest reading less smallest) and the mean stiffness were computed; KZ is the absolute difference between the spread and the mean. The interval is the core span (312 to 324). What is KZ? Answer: 2.02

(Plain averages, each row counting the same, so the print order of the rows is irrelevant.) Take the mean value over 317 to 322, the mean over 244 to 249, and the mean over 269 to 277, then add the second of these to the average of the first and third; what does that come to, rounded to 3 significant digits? 4.34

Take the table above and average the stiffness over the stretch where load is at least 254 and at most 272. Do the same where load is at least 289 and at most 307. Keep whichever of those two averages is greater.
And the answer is 2.20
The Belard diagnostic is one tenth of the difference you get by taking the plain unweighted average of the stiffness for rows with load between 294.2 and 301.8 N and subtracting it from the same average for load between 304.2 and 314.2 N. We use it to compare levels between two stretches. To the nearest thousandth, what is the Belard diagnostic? -0.018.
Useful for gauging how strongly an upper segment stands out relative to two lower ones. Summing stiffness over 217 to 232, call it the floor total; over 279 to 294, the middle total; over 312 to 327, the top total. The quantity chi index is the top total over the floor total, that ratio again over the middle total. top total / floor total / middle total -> 0.0654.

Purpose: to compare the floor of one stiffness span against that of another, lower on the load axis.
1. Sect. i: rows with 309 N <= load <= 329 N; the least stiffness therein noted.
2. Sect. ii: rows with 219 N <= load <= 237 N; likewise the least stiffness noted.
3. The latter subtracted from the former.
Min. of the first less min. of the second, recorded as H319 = -0.21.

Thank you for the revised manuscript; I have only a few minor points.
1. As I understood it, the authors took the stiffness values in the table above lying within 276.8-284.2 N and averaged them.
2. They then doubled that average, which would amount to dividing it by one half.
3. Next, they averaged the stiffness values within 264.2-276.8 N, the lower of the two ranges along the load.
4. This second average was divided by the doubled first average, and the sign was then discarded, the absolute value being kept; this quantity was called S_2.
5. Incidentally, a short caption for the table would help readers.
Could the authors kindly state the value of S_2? 0.482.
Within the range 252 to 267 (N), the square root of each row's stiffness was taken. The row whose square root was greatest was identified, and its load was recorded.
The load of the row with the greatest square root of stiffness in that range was 255.5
